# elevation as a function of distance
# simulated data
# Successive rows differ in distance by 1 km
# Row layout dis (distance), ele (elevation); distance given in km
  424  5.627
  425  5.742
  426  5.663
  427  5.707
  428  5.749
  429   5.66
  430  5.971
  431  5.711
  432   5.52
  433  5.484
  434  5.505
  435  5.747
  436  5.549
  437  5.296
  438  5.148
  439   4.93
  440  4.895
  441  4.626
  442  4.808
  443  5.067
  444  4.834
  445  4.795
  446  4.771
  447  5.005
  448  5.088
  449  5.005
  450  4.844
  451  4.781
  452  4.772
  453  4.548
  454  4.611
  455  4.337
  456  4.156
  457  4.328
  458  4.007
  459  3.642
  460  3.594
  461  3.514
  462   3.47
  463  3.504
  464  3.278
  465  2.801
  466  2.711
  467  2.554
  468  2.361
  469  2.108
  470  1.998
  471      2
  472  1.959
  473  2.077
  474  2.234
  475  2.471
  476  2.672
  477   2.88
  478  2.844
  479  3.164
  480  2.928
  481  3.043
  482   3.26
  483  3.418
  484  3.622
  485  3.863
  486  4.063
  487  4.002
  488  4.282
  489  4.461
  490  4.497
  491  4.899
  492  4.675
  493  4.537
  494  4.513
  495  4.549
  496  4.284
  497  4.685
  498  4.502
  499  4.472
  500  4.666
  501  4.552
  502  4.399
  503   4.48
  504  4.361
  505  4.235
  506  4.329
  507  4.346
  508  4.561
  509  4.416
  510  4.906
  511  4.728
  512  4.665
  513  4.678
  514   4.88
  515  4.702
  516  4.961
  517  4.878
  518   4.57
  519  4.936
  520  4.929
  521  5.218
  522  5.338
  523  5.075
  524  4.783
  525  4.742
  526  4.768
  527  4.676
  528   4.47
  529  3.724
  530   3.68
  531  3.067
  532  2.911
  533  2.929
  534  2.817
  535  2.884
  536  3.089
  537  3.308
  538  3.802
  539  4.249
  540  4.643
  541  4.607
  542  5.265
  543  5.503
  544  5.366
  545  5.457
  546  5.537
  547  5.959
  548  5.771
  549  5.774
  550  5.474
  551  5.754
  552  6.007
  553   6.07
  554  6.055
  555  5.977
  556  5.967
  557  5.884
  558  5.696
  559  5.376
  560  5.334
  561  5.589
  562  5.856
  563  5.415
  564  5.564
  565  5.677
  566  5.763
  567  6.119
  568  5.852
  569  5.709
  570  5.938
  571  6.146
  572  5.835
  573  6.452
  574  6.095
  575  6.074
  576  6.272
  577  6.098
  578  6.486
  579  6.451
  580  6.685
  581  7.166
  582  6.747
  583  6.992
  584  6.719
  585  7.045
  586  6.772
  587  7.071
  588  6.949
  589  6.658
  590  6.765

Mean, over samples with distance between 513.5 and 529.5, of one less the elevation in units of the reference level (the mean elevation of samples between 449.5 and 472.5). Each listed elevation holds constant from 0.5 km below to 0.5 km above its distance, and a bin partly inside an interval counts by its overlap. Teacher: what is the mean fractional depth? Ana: -0.38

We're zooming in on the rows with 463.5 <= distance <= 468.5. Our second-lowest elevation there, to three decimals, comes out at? 2.554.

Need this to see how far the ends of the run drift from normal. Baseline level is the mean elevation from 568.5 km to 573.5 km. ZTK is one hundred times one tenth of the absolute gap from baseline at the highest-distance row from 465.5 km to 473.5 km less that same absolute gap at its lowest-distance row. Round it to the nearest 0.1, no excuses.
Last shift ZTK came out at 6.3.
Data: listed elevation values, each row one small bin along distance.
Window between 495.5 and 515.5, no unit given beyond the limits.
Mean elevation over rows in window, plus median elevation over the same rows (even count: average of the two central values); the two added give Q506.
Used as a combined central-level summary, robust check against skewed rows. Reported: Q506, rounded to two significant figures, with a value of 9.1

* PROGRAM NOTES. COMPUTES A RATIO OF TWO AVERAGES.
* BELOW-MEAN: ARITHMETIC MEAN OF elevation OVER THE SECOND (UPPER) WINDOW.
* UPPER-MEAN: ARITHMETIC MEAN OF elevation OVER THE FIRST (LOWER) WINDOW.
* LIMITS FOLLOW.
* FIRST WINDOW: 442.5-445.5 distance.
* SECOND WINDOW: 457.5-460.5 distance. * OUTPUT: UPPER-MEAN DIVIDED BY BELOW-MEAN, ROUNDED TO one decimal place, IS 1.3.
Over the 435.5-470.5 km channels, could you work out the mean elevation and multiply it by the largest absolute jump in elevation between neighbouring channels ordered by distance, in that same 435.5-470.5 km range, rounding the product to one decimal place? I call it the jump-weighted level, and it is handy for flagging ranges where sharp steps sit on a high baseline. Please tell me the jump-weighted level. 2.0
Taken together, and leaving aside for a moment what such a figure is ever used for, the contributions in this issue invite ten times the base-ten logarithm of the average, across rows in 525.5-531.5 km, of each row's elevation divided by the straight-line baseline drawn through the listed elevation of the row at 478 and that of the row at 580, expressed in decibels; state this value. -0.66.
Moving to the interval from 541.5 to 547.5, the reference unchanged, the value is 0.13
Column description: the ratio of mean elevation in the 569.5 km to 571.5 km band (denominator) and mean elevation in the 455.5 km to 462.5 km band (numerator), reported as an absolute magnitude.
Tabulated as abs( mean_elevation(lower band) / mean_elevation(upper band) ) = 0.6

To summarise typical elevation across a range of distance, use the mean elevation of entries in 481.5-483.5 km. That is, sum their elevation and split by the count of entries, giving 3.34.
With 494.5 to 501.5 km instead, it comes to 4.53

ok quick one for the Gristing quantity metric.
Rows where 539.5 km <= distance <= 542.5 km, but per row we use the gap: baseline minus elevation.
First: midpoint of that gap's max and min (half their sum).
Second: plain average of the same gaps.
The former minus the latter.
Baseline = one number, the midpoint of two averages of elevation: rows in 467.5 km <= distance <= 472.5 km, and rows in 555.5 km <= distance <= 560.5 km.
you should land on -0.098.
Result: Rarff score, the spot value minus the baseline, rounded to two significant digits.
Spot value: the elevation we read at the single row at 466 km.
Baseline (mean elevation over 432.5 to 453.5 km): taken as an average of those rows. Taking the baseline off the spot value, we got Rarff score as -2.3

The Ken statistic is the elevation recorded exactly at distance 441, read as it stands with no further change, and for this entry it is 4.626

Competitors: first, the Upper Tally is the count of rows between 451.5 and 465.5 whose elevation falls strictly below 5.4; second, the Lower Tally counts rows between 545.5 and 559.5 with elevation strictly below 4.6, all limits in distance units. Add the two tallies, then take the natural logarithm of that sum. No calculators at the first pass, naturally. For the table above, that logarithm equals 2.64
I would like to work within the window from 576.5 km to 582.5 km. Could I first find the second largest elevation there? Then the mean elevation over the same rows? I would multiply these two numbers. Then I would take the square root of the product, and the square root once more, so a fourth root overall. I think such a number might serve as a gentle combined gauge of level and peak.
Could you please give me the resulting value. 2.6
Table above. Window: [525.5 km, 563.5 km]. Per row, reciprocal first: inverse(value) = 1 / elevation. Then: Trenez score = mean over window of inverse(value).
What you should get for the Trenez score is 0.219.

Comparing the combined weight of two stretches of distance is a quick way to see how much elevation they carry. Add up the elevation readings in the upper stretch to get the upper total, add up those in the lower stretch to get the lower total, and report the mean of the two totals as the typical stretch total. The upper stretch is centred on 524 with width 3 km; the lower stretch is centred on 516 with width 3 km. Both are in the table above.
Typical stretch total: 14.6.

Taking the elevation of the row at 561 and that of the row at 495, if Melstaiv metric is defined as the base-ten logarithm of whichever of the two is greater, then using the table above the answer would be 0.75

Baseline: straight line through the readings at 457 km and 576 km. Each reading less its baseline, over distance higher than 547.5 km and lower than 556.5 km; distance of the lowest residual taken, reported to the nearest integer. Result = 550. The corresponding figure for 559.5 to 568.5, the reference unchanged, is 560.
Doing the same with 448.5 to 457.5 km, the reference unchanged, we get 456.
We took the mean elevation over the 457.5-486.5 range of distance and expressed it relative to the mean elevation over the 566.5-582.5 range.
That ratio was 0.5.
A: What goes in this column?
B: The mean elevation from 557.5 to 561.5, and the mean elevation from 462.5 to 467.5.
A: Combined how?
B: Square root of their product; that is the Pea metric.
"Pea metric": 4.0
